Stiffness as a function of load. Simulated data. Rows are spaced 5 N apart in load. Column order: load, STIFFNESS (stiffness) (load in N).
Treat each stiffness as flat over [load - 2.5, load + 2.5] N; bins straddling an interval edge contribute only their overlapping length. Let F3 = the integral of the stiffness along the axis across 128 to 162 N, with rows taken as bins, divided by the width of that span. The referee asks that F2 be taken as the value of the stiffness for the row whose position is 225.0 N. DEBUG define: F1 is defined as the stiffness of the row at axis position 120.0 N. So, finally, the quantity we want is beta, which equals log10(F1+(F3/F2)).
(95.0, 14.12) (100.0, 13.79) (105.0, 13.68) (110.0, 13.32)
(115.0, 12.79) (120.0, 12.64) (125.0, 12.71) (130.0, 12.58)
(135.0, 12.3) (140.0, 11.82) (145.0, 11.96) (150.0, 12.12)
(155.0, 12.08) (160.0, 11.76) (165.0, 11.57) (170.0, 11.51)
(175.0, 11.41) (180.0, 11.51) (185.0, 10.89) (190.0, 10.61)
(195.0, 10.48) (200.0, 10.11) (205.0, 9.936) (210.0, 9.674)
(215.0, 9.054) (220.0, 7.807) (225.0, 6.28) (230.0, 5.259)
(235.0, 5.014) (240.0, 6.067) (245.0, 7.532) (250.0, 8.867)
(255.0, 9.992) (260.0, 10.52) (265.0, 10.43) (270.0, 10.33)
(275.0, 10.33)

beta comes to 1.16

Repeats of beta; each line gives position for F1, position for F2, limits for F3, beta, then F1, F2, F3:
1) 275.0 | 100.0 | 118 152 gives 1.05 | 10.33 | 13.79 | 12.3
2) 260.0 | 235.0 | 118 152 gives 1.11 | 10.52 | 5.014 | 12.3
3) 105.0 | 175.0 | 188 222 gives 1.16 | 13.68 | 11.41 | 9.7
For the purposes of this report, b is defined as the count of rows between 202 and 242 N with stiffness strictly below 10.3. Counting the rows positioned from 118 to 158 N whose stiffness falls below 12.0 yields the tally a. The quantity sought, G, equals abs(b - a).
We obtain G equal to 6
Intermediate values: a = 2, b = 8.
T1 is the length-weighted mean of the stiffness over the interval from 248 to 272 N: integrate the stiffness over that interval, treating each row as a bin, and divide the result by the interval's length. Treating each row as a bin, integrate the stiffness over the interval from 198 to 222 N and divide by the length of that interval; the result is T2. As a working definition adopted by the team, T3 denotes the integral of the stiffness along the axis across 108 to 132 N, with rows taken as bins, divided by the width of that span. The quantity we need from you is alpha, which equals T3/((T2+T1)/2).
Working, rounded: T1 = 10.0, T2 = 9.3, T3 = 12.8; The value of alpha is 1.32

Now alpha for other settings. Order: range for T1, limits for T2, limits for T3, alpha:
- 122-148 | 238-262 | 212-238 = 0.64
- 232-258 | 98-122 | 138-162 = 1.15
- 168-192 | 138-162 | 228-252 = 0.56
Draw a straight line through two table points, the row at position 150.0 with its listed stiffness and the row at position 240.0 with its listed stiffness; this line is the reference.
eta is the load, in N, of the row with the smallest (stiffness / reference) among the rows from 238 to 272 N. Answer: 240.0 N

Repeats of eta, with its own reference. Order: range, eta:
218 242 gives 230.0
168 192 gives 170.0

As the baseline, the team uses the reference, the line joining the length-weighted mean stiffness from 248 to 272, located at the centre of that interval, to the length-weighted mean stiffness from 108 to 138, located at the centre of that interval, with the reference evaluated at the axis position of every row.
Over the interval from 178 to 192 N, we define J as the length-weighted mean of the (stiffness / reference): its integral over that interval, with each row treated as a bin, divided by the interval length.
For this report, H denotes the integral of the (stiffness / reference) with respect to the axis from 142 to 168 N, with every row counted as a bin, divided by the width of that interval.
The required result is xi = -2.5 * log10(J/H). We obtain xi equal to 0.03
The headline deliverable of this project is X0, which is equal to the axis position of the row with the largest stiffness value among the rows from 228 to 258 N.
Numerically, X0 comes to 255.0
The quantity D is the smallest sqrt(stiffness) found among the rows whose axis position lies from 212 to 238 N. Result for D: 2.2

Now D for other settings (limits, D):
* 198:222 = 2.8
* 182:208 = 3.2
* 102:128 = 3.6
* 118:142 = 3.4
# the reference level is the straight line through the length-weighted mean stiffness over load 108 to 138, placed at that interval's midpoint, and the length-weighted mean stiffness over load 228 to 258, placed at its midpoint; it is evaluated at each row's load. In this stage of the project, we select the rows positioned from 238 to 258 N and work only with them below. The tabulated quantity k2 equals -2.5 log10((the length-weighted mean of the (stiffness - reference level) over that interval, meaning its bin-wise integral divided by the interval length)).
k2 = -0.2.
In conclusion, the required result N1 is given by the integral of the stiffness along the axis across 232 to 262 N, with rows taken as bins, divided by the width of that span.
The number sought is 8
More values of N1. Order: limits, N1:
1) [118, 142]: 12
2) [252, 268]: 10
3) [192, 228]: 9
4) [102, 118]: 13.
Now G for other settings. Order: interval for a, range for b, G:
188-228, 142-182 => 8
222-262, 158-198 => 8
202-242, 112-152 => 8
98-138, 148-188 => 0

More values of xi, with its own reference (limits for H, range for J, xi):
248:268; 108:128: -0.01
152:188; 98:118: -0.06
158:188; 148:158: -0.03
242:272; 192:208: 0.05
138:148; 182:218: 0.08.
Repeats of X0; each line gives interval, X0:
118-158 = 125.0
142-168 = 150.0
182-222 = 185.0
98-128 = 100.0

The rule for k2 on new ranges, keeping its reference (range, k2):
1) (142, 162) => 0.5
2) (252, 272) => -1.5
